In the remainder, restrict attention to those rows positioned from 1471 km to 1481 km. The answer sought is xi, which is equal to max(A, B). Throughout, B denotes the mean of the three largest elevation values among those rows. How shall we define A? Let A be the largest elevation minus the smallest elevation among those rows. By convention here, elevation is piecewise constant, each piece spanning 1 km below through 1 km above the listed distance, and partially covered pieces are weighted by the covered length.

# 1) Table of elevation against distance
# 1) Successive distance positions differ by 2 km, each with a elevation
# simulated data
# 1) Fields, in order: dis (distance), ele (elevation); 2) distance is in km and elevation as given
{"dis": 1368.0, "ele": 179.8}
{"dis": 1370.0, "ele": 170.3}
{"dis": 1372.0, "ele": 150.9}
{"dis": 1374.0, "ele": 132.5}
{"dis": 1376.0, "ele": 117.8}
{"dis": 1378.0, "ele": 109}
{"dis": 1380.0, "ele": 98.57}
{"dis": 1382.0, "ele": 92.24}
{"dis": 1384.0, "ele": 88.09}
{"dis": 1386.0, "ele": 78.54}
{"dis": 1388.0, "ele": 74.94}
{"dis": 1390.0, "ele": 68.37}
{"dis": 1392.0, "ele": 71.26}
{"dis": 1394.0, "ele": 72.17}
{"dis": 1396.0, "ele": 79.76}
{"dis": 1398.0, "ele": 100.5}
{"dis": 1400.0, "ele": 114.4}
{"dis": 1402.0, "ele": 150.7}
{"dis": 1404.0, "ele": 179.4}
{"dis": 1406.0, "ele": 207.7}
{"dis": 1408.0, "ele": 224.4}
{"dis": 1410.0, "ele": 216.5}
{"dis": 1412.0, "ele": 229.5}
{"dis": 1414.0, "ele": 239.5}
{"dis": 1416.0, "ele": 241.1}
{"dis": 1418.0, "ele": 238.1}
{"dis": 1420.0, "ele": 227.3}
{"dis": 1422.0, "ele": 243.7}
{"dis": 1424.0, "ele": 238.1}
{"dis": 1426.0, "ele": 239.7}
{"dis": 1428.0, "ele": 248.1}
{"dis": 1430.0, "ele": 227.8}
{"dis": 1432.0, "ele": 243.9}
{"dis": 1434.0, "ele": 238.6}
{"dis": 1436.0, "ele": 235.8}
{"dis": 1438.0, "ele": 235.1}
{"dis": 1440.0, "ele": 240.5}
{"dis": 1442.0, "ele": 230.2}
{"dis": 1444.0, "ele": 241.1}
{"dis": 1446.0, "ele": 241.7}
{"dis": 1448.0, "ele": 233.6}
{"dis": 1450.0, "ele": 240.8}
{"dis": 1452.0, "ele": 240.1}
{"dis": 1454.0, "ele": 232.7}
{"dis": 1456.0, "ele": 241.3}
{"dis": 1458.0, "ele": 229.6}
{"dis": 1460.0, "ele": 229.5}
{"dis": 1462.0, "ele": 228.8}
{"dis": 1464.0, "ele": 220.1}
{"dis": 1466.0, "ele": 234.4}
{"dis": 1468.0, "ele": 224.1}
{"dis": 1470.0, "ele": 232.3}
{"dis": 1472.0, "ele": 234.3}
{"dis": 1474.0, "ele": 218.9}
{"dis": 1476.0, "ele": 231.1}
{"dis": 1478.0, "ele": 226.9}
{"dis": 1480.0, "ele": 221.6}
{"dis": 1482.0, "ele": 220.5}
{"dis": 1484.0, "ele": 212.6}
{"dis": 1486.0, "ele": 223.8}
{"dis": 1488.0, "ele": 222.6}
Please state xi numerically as 231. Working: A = 15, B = 231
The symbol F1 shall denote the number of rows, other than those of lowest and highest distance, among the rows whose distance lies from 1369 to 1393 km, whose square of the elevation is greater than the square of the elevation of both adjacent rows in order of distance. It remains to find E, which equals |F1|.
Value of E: 0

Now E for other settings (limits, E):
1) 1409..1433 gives 3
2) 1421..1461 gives 6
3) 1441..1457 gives 2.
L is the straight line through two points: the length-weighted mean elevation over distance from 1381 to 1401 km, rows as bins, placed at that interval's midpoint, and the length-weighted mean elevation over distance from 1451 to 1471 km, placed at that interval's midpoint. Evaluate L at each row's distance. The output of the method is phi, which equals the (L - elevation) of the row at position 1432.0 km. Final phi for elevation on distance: -74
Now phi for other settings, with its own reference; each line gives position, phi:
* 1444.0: -46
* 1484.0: 67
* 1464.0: 18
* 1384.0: -19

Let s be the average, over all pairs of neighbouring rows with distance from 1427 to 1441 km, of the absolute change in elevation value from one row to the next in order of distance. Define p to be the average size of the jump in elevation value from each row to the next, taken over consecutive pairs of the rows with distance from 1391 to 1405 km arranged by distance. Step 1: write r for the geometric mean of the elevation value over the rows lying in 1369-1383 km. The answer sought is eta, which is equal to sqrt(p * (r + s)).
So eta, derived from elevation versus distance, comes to 48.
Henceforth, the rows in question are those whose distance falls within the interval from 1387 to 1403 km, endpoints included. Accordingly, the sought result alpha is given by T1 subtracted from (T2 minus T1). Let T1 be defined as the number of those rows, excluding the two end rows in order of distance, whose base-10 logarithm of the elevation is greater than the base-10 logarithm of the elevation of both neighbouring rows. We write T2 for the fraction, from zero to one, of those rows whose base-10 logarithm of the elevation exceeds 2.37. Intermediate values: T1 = 0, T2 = 0.00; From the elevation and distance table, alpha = 0.0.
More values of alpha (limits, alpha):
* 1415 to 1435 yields -5.2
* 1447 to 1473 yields -5.8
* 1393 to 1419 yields -3.8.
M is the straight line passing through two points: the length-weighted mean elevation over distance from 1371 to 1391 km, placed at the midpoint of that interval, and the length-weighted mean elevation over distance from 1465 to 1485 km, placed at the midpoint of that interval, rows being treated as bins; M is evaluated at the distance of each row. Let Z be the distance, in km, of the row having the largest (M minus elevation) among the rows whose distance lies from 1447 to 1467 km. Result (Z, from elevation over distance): 1464.0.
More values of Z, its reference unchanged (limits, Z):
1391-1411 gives 1394.0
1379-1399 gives 1394.0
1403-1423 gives 1404.0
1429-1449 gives 1448.0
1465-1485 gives 1484.0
